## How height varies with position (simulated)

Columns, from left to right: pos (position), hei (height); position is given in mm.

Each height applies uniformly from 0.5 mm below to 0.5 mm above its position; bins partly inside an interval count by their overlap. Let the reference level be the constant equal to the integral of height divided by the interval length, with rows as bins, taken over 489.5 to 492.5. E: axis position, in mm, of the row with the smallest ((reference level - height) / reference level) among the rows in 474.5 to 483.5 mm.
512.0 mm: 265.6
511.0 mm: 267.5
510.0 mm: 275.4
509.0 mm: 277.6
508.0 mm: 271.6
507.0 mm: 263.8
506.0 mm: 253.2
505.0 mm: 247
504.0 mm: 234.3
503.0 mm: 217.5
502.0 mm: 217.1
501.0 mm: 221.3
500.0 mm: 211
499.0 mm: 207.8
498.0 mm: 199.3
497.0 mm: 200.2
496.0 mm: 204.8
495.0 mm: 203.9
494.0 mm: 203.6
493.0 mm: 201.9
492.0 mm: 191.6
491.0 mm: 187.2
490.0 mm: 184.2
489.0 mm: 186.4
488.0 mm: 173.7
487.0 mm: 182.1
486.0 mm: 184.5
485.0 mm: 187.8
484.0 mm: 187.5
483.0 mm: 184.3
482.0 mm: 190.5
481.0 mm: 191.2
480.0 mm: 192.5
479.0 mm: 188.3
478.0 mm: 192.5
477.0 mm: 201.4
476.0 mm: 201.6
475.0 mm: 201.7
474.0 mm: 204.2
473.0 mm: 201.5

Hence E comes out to 475.0 mm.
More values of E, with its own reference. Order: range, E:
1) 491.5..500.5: 500.0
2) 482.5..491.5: 485.0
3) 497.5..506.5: 506.0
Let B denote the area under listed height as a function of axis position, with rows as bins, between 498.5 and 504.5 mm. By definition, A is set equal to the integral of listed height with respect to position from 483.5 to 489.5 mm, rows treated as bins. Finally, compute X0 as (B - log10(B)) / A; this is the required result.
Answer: 1.19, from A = 1102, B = 1309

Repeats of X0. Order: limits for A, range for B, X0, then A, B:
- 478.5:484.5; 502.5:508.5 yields 1.31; 1134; 1487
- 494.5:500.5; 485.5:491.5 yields 0.89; 1227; 1098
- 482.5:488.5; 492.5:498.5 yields 1.10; 1100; 1214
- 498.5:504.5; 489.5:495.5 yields 0.89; 1309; 1172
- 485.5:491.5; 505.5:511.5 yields 1.46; 1098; 1609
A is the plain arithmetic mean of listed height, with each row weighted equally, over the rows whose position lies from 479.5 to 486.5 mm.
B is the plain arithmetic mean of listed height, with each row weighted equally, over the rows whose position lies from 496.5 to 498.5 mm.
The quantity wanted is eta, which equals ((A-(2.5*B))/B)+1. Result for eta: -0.56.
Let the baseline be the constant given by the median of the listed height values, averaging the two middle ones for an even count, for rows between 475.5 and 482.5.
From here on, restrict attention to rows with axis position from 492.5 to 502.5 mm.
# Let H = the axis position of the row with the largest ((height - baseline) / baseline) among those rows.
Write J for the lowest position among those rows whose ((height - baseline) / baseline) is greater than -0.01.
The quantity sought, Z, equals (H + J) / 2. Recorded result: 497.0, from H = 501.0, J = 493.0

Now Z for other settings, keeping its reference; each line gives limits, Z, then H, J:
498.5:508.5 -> 503.5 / 508.0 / 499.0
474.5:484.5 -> 475.0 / 475.0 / 475.0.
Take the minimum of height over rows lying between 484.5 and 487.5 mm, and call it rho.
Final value 182.1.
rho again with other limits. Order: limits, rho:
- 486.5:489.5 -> 173.7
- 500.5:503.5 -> 217.1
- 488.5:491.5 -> 184.2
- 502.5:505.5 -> 217.5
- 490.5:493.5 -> 187.2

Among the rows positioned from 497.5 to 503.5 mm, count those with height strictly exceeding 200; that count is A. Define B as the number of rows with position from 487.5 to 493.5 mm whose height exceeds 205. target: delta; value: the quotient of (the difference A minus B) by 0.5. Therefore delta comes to 10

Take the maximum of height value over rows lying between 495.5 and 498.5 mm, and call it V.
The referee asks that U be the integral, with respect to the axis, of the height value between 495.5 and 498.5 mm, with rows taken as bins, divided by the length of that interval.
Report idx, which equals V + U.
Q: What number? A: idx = 406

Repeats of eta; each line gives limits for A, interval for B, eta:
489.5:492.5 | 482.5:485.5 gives -0.49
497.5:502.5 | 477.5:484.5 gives -0.39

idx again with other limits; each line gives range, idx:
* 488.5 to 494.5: 396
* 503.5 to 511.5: 539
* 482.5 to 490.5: 372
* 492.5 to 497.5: 408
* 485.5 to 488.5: 365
